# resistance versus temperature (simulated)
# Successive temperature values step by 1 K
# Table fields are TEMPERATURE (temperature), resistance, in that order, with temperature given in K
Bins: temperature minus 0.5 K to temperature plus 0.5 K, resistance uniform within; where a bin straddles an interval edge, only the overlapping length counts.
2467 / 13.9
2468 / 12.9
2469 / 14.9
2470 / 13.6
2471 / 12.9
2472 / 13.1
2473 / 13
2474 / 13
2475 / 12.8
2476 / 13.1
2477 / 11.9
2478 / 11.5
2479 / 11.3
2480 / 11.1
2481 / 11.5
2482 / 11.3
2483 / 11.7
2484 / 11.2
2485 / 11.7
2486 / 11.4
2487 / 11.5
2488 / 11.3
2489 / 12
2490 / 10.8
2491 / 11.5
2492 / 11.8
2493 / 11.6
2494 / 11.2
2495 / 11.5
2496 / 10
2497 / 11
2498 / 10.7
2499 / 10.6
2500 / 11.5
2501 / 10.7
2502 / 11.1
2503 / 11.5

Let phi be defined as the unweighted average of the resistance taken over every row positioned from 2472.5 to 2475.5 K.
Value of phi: 12.9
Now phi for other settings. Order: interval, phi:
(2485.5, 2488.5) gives 11.4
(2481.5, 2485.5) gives 11.5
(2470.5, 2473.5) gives 13.0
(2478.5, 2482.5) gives 11.3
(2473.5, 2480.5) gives 12.1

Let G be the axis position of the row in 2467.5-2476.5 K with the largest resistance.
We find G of 2469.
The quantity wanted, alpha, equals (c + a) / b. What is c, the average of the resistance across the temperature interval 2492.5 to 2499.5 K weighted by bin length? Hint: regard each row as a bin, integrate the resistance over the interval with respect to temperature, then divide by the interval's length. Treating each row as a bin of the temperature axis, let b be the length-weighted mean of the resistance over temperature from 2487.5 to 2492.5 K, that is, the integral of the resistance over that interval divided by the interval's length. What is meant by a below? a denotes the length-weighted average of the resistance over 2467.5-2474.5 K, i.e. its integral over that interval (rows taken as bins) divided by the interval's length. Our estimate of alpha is 2.12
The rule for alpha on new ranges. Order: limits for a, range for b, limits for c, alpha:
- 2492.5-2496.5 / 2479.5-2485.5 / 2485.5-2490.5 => 1.97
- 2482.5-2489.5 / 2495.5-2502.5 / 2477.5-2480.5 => 2.12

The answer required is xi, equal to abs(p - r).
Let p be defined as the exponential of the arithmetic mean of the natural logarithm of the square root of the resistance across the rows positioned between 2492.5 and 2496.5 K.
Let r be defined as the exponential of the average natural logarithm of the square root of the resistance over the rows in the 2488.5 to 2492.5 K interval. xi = 0.07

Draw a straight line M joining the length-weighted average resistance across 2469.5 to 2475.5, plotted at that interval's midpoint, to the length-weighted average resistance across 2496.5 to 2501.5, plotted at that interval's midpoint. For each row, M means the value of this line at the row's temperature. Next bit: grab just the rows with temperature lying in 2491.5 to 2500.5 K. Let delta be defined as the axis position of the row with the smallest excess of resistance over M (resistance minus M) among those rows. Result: 2496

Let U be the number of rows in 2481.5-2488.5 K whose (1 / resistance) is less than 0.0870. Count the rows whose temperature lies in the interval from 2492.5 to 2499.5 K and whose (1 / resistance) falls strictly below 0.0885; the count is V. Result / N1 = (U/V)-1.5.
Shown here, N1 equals 0.0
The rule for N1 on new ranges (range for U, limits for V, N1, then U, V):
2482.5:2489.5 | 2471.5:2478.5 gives -0.9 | 4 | 7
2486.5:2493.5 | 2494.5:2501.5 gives 1.0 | 5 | 2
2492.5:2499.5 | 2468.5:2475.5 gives -1.2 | 2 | 7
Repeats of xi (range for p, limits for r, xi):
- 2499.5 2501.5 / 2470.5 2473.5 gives 0.27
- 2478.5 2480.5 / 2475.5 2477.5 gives 0.19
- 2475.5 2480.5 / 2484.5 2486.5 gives 0.03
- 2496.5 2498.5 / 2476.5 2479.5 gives 0.11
